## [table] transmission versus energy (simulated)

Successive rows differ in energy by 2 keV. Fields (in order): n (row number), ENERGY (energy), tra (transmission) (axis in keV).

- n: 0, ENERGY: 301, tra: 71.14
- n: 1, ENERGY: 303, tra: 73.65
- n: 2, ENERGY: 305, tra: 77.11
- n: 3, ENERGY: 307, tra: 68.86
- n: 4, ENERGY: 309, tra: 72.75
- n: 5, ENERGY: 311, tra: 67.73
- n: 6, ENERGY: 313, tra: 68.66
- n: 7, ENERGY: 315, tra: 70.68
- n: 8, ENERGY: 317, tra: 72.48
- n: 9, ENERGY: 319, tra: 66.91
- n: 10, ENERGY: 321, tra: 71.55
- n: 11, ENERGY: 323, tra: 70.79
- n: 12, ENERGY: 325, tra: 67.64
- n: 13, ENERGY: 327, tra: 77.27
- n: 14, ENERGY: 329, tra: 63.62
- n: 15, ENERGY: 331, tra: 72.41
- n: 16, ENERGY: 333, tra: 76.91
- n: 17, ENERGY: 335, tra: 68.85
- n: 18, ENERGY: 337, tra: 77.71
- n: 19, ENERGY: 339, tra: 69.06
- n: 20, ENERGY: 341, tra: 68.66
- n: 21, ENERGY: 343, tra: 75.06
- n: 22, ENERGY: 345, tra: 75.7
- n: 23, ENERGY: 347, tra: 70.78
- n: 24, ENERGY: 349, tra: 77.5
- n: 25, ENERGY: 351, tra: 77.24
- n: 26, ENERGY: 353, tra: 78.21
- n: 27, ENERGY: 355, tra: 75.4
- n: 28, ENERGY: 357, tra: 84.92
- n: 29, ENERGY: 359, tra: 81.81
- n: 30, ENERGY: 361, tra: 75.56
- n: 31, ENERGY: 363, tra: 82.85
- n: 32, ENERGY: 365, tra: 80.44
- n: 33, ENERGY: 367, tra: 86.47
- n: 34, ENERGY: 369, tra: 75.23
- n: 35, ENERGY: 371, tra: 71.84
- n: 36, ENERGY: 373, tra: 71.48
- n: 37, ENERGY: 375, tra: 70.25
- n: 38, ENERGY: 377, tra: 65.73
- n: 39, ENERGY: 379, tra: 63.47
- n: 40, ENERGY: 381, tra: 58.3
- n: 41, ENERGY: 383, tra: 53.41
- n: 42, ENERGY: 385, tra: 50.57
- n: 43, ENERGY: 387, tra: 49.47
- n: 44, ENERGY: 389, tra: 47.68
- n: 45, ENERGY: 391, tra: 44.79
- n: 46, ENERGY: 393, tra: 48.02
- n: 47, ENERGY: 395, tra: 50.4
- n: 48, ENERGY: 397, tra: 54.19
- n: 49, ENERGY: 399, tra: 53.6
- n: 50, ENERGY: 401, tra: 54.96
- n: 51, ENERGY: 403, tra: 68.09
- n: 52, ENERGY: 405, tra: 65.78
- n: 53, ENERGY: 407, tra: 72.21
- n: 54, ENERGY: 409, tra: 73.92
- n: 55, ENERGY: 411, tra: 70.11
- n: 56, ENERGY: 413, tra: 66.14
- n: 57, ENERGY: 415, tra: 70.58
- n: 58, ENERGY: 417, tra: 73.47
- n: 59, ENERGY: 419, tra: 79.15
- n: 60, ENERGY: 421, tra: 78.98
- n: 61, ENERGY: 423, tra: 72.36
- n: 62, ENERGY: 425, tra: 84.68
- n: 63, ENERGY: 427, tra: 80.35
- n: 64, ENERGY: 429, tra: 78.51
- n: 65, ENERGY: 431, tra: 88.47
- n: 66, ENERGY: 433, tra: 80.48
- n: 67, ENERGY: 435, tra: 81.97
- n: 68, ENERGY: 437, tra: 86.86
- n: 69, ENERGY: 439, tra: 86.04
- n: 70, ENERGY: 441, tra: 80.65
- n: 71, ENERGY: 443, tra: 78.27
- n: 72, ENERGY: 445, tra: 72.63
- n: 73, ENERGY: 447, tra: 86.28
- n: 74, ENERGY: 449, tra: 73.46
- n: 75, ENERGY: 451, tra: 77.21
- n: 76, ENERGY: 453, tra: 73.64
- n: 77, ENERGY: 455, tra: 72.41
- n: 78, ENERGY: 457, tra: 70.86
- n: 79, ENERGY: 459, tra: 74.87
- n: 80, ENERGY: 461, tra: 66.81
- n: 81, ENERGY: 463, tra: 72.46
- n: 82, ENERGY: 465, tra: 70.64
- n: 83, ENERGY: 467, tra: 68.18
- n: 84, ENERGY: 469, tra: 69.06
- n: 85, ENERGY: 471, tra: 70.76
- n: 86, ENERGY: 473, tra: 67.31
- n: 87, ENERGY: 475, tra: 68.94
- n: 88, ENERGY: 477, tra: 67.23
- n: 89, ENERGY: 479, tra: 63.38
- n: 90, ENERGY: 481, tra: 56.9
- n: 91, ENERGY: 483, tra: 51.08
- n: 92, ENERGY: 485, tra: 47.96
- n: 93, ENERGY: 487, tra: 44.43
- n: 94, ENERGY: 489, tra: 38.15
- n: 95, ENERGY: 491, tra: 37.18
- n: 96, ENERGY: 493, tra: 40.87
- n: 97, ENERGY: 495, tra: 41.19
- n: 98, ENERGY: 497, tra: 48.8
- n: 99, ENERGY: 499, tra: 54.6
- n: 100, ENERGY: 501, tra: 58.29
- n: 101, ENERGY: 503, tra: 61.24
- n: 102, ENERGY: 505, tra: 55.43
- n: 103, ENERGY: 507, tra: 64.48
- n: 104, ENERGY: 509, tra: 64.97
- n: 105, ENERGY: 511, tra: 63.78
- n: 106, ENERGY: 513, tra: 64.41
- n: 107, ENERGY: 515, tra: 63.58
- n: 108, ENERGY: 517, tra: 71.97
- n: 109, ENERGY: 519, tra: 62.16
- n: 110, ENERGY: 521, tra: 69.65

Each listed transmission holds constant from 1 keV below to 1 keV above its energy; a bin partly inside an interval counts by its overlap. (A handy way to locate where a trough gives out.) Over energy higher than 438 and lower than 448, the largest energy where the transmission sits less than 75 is 445 keV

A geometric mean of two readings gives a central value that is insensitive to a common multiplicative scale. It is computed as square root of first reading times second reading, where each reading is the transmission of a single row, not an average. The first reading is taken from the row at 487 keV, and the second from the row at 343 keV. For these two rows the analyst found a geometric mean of 58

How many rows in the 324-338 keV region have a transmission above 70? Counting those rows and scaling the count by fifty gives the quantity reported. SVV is 200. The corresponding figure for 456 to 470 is 200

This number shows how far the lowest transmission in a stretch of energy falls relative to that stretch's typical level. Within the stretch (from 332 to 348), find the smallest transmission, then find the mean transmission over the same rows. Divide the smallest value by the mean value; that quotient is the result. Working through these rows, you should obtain 0.943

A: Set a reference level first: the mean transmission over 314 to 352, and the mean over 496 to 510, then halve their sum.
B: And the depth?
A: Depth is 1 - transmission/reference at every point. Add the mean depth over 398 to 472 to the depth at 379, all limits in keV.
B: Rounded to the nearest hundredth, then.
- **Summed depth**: -0.11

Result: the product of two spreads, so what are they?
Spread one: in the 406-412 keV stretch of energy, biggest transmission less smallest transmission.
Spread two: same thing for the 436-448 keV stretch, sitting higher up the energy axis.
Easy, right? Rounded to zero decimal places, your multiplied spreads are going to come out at 54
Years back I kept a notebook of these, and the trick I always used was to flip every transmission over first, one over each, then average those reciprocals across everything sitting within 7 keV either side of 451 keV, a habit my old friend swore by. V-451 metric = 0.0133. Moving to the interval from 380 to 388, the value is 0.0190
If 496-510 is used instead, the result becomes 0.0173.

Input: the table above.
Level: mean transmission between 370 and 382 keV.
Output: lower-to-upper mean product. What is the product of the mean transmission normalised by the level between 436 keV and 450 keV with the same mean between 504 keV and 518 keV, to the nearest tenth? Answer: 1.2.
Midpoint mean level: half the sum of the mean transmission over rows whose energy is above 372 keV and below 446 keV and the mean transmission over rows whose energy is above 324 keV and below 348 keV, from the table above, 70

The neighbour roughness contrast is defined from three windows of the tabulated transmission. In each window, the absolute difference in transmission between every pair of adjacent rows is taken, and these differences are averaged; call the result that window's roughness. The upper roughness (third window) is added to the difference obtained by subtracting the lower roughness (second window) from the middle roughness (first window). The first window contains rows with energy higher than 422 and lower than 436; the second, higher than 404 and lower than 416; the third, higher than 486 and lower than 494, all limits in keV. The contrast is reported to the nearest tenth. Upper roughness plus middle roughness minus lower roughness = 5.9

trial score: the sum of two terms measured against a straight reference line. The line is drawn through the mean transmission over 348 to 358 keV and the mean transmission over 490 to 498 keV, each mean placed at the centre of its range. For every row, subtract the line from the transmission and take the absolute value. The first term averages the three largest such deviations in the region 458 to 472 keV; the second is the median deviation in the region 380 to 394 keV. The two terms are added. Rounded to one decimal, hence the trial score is 43.2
